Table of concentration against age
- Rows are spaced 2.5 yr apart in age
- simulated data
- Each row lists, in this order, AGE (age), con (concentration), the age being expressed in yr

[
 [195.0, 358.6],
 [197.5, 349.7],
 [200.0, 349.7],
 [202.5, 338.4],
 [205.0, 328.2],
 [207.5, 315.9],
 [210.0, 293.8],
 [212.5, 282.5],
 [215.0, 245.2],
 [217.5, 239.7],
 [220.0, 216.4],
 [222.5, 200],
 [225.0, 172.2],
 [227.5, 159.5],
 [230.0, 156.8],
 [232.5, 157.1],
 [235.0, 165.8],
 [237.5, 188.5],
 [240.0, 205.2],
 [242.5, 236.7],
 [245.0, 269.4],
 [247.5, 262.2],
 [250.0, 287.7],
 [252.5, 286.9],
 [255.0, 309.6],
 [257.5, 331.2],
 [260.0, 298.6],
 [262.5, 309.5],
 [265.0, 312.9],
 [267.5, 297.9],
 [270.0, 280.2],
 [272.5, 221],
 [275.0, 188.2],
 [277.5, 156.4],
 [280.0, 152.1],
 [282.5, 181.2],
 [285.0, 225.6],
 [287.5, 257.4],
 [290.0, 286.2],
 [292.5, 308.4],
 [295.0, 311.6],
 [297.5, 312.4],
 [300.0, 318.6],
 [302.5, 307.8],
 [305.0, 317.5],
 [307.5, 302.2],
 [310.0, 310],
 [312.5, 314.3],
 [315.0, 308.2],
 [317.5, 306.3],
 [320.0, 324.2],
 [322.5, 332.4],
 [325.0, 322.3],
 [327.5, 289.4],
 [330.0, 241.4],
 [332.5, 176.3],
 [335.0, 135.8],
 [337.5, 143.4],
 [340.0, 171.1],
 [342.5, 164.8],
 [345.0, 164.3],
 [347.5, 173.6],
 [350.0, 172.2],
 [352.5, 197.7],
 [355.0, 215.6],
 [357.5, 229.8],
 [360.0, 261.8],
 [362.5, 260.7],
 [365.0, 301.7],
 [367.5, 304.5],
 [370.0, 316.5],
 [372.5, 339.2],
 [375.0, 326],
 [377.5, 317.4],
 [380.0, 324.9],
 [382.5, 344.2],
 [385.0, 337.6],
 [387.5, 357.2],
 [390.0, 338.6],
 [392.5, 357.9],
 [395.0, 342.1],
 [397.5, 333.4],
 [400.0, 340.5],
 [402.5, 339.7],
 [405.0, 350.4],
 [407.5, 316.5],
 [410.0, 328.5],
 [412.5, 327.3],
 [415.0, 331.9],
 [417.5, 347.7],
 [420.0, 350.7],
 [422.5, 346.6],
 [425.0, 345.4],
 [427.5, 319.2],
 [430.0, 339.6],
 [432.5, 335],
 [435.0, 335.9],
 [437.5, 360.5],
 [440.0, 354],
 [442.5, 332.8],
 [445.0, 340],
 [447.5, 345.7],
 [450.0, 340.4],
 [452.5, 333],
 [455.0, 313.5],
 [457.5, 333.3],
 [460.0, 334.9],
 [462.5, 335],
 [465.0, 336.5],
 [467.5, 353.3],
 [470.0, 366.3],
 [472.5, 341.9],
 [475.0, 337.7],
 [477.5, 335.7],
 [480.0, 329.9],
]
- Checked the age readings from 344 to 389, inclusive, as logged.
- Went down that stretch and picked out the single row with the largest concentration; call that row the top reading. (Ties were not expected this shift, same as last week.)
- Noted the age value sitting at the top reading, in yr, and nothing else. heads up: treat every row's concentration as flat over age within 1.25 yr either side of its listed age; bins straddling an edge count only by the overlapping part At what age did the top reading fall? 387.5 yr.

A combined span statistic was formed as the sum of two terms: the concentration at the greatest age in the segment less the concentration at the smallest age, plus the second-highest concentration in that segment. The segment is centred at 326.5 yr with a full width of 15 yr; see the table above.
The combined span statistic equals 176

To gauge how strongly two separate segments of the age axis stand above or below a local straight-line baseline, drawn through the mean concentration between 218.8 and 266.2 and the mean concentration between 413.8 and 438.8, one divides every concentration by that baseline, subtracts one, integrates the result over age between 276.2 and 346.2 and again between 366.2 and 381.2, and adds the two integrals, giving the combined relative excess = -5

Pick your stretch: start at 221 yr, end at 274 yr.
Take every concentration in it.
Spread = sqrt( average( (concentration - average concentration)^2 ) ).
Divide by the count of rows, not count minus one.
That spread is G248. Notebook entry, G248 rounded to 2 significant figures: 59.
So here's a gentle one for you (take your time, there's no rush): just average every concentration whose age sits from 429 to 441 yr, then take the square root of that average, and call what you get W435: 18.57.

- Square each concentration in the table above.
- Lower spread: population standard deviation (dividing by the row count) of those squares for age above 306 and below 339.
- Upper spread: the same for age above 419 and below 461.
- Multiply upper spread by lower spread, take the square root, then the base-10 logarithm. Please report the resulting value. 4.19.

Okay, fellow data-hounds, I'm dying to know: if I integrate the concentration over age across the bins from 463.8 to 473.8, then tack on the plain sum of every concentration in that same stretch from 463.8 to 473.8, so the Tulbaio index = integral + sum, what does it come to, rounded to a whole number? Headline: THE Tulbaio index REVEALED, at 4893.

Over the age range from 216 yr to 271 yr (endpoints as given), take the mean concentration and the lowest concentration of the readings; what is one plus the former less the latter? 87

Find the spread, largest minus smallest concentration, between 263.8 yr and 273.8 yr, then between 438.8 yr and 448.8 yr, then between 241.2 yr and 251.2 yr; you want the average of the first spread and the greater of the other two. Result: 71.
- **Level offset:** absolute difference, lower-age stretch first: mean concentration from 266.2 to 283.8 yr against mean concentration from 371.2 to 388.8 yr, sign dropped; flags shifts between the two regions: 124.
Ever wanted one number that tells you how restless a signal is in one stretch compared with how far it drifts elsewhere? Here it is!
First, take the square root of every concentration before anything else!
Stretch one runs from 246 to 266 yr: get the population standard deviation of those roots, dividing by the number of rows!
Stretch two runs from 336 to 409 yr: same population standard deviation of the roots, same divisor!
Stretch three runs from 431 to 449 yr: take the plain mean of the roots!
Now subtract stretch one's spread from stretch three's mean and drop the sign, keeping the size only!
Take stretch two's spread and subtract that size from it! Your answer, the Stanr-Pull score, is -15.7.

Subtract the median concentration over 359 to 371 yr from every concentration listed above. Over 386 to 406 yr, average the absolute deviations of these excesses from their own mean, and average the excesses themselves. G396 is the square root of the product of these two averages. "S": 18.2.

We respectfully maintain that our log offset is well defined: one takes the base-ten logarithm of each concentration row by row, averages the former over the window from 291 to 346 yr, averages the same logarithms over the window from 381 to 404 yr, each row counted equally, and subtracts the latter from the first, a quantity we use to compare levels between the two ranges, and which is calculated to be -0.13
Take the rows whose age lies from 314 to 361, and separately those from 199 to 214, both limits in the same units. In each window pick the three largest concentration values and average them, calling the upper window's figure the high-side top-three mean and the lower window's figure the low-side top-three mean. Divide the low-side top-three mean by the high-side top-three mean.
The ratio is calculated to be 1.04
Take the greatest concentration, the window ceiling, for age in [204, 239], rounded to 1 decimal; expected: 328.2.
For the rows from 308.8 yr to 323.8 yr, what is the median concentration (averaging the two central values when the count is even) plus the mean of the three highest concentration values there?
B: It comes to 636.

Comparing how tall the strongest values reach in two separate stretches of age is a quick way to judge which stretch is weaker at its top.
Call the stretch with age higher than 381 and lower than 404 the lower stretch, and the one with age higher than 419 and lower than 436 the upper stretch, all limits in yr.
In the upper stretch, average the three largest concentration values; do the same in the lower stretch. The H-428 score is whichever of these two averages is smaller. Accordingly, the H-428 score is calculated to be 348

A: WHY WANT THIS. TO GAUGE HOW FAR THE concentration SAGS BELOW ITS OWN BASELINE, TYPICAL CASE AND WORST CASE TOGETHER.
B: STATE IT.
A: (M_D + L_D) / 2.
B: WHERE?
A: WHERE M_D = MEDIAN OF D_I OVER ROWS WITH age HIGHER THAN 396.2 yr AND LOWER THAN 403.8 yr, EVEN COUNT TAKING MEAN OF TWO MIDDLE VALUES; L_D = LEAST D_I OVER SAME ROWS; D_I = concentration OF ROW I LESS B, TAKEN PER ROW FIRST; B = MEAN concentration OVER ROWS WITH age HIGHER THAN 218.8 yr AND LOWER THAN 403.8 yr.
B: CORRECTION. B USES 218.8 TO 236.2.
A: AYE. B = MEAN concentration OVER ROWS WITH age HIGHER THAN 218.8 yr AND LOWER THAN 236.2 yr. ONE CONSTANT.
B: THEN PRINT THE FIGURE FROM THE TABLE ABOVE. 161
